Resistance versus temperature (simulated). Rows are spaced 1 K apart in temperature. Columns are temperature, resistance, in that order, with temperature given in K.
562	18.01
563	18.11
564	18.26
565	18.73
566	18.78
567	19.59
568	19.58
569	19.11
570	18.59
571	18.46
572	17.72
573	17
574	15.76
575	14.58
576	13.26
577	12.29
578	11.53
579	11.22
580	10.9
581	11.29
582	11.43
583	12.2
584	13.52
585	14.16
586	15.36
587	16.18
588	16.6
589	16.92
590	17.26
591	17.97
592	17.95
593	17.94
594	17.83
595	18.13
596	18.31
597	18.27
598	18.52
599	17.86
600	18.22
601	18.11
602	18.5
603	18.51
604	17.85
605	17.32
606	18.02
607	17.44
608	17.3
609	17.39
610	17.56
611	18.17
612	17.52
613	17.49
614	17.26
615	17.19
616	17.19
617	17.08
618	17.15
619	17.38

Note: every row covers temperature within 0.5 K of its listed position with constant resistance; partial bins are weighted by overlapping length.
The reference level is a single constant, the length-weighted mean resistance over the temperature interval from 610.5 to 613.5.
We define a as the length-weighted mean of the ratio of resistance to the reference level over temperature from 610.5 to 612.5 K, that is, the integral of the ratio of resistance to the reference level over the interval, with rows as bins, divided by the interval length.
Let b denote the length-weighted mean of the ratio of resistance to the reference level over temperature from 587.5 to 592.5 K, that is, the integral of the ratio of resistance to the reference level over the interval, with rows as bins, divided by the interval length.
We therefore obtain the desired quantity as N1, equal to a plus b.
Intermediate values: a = 1.01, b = 0.98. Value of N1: 1.98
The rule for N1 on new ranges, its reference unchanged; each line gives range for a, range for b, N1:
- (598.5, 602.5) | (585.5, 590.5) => 1.95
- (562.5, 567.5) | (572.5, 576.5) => 1.91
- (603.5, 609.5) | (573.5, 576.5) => 1.81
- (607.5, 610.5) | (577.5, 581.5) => 1.62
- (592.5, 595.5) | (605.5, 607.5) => 2.01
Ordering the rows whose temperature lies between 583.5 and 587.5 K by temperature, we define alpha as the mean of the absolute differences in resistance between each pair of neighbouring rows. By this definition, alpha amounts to 0.89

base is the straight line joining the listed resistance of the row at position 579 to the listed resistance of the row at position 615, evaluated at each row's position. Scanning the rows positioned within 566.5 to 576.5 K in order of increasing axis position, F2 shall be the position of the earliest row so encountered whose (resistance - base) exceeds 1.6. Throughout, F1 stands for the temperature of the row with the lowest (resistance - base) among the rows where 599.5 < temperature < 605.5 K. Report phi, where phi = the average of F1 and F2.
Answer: 586.0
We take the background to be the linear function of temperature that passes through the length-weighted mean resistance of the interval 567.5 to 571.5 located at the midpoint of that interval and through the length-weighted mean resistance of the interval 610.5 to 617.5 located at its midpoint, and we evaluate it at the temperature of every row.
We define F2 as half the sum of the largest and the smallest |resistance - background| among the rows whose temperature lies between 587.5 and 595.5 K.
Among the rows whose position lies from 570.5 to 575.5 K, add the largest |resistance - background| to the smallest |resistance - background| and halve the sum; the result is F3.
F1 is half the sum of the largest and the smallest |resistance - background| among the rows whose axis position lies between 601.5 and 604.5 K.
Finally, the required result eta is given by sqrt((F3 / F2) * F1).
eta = 1.0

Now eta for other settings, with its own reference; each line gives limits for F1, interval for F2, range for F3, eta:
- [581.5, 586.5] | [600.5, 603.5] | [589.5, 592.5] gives 2.5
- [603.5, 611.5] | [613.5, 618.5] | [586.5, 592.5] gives 1.5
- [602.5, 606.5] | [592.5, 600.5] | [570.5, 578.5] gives 2.2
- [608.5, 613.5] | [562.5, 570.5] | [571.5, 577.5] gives 1.4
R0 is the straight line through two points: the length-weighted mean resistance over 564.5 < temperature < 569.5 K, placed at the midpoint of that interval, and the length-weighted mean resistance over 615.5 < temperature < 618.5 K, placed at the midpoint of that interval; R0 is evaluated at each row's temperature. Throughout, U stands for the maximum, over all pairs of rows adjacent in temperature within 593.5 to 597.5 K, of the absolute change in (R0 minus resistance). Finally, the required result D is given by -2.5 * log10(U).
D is 1.17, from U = 0.34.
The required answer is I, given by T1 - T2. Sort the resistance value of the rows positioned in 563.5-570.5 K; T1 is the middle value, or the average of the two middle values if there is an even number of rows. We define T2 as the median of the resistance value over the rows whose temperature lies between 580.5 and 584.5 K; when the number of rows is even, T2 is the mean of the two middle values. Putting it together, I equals 7.0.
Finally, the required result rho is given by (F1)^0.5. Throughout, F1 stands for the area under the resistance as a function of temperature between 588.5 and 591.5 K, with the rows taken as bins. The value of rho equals 7.22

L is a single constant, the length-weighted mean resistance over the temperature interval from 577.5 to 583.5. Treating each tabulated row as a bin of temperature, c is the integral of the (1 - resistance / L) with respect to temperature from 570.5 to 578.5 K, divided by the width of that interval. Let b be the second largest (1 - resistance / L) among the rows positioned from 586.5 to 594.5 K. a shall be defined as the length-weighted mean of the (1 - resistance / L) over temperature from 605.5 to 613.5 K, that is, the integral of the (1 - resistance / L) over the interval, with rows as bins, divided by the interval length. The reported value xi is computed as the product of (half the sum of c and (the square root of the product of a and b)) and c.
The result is -0.028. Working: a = -0.54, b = -0.45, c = -0.3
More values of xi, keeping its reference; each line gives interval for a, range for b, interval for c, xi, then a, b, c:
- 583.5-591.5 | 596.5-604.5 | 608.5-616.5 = 0.014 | -0.40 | -0.56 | -0.5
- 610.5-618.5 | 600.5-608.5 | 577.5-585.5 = -0.012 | -0.52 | -0.52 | -0.1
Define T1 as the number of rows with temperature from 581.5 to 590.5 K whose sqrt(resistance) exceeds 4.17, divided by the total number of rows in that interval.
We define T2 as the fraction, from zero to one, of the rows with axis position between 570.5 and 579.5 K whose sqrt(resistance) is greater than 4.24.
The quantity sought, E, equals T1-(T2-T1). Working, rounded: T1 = 0.00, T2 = 0.11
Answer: -0.1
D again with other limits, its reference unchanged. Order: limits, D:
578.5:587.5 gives -0.33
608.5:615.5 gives 0.47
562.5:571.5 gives 0.18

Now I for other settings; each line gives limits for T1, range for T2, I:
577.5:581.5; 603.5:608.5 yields -6.2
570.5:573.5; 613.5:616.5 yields 0.5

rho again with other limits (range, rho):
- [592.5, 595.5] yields 7.34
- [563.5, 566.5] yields 7.47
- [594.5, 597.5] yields 7.40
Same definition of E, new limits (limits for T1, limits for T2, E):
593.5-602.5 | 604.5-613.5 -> 1.8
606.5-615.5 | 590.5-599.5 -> 0.9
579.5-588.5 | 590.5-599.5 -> -0.4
